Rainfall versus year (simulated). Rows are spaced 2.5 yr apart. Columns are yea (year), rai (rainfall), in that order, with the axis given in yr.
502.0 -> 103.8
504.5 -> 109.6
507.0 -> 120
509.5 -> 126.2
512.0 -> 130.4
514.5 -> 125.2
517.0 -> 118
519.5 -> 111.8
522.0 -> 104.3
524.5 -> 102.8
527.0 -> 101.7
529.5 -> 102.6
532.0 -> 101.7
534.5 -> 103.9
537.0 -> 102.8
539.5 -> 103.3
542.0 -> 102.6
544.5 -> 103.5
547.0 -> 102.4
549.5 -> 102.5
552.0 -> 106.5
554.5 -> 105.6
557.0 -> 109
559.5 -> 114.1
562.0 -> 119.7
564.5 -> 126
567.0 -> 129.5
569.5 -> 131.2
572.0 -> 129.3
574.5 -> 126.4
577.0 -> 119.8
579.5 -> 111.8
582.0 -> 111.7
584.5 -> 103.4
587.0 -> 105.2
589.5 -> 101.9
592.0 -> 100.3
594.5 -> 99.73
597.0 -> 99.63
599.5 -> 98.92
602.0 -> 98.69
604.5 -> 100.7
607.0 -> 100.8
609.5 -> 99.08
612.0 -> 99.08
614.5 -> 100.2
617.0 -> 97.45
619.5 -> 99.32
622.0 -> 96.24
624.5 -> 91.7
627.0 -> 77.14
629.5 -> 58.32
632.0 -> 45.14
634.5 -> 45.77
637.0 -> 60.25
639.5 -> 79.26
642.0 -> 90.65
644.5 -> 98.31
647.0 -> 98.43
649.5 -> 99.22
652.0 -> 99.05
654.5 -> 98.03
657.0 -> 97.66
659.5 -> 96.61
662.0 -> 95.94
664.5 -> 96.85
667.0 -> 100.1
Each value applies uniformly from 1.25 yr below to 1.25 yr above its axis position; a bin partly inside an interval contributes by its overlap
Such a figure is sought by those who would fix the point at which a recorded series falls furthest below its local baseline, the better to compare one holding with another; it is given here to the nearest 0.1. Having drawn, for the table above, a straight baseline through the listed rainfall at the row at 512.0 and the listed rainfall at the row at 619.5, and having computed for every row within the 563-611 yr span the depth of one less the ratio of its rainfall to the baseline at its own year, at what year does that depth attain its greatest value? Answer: 592.0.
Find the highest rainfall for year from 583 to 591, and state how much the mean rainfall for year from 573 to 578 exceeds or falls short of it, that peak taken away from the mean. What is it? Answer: 18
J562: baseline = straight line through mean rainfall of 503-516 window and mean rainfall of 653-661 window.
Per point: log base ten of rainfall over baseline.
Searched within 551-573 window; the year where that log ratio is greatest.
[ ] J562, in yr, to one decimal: 569.5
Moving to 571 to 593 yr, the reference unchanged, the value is 572.0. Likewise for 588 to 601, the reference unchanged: 589.5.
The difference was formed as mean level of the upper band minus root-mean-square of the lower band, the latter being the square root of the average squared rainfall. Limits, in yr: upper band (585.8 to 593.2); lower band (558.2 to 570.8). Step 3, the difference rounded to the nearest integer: -22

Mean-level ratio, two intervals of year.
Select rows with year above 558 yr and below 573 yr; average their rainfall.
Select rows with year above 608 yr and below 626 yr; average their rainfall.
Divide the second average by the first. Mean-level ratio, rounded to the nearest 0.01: 0.78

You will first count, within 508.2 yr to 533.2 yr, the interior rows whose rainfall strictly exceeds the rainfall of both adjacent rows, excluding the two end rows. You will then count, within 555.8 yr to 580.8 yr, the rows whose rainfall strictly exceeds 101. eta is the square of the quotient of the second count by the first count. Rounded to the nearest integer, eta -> 25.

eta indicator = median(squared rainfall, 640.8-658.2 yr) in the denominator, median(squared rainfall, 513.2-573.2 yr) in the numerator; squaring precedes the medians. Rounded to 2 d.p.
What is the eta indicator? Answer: 1.14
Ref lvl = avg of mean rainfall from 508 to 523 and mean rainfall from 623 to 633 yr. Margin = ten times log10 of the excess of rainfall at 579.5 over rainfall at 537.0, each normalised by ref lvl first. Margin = -10.2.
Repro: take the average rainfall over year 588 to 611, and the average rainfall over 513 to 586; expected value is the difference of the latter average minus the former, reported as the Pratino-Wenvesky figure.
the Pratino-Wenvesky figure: 12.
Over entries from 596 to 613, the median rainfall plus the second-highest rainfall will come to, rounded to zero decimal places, 200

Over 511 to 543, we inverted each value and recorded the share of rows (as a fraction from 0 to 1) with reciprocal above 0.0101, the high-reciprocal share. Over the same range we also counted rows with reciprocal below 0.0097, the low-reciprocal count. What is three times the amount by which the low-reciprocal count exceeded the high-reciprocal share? 21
